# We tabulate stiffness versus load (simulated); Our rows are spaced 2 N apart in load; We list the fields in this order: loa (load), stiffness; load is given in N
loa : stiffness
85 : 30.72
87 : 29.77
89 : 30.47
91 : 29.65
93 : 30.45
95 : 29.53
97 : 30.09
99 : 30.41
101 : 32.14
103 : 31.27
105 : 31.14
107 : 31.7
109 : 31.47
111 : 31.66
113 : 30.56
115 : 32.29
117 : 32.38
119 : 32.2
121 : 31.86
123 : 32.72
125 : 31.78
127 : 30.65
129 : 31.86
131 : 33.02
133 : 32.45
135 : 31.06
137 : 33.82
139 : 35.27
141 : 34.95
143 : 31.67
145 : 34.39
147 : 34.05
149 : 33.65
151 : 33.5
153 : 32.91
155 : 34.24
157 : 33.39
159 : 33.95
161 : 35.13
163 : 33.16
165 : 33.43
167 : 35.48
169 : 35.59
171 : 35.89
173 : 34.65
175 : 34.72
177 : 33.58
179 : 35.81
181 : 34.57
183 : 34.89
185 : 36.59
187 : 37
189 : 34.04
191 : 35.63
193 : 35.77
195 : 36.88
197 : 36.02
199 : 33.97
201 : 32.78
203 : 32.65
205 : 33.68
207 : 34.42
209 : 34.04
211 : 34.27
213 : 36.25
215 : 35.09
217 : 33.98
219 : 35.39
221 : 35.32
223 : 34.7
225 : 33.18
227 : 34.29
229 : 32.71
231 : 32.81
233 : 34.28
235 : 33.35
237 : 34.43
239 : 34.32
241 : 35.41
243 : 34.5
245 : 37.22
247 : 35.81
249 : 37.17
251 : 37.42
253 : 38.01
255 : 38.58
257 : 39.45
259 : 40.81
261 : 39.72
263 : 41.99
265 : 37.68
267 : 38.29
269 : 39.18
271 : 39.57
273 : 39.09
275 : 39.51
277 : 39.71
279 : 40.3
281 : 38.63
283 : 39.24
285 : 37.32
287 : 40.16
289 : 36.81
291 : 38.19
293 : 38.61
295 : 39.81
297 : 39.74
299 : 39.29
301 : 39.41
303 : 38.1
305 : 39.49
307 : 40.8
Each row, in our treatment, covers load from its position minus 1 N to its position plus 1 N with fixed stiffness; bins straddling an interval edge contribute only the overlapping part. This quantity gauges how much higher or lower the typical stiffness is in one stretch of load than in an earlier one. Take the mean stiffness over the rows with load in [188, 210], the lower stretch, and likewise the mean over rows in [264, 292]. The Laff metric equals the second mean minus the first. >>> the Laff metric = 4.3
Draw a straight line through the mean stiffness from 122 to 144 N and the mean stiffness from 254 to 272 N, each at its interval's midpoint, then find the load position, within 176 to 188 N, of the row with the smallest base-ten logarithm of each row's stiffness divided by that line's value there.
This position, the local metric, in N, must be 177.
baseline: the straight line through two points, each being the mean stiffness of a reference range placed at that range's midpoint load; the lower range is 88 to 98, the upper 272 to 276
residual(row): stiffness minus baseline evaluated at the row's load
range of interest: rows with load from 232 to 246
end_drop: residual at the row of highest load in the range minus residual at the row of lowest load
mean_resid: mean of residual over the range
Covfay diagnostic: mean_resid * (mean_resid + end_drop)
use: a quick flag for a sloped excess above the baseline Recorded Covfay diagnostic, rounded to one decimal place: 1.1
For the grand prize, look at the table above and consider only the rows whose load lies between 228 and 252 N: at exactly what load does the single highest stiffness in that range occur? 251 N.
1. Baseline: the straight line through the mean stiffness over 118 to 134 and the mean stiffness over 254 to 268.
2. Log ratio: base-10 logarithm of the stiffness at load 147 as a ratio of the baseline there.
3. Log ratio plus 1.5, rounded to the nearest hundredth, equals 1.51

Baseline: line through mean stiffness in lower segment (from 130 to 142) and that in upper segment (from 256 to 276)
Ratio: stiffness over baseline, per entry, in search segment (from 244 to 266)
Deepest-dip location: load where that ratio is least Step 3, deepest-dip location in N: 247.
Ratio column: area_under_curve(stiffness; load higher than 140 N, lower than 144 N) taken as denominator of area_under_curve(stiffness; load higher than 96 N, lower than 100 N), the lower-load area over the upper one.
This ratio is 0.91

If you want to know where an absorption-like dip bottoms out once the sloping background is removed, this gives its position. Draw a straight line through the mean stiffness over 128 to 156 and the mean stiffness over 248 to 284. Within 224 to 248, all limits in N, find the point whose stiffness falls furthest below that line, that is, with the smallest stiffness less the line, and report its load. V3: 229 N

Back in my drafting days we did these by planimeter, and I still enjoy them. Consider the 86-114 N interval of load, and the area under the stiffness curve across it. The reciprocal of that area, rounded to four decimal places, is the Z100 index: 0.0012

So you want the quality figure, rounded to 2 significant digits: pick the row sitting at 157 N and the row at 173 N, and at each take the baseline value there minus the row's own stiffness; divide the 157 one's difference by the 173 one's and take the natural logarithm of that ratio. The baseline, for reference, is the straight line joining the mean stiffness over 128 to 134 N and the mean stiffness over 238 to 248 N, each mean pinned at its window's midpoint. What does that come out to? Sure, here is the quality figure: -1.5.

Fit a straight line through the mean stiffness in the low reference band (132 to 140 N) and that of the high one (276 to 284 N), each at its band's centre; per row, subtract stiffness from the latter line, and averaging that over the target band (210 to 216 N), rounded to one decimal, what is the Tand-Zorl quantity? 1.3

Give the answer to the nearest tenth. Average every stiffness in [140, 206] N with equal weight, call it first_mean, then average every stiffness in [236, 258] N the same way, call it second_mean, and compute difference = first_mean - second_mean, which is -2.1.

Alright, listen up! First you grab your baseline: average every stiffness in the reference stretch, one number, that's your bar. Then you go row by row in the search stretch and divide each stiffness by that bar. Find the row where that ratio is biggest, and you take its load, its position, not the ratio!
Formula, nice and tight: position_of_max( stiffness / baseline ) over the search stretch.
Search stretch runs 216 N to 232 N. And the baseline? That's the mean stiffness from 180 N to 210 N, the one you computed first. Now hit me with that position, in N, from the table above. 219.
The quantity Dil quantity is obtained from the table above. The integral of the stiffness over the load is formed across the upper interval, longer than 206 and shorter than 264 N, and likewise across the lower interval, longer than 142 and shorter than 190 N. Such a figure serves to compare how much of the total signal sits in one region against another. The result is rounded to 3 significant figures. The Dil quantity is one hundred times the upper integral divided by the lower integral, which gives 126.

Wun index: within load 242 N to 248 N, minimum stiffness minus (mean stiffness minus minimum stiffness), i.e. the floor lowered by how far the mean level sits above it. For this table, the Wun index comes 33.2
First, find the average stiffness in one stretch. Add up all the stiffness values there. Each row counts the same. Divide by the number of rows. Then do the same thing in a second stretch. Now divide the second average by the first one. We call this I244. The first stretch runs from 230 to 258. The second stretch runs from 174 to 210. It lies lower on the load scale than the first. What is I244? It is 0.970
